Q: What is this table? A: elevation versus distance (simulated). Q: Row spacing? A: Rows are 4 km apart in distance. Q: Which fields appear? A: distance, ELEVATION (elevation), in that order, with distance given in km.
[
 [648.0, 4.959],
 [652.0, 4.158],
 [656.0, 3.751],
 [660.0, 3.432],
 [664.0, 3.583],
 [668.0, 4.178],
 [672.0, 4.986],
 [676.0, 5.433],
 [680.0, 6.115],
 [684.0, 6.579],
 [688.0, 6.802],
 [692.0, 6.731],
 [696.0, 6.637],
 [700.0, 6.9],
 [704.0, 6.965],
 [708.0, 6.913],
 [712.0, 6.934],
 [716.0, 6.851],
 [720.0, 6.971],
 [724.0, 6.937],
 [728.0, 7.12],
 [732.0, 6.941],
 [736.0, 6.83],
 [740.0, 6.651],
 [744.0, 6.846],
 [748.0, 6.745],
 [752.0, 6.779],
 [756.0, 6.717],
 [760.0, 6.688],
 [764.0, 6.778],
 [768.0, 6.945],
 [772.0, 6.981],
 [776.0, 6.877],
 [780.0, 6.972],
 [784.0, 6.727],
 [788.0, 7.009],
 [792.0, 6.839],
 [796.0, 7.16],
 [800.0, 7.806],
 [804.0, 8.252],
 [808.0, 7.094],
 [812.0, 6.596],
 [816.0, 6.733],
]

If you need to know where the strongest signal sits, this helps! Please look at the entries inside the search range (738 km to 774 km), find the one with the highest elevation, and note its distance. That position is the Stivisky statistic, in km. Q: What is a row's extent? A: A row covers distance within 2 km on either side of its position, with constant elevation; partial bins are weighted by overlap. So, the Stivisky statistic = 772.0 km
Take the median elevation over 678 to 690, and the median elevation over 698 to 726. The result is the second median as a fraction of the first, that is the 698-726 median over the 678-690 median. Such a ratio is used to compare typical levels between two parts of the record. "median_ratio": 1.05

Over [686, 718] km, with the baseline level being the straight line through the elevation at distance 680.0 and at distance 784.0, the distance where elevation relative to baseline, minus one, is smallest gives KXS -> 696.0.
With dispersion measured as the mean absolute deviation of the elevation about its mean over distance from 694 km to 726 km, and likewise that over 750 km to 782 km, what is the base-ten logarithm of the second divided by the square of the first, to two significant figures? 1.3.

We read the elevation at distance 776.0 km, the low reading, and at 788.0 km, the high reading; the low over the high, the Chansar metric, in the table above 0.98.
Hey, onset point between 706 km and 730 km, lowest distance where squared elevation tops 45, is 708.0 km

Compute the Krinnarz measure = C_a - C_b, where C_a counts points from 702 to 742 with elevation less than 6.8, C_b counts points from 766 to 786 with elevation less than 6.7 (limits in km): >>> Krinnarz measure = 1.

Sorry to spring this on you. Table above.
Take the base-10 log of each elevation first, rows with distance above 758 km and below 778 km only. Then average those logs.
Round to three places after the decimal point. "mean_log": 0.836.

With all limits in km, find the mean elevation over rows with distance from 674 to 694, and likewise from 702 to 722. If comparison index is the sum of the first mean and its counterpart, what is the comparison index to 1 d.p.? 13.3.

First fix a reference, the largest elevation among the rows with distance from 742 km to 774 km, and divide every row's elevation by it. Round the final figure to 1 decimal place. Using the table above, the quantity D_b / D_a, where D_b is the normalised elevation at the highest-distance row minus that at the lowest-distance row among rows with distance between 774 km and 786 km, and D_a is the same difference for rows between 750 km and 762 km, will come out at 1.6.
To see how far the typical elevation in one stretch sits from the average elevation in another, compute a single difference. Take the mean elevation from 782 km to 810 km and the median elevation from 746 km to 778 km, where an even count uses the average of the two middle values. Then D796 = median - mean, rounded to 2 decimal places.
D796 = -0.49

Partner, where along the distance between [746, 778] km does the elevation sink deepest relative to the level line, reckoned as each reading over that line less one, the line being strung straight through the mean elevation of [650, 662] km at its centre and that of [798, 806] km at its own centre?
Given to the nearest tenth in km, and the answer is 776.0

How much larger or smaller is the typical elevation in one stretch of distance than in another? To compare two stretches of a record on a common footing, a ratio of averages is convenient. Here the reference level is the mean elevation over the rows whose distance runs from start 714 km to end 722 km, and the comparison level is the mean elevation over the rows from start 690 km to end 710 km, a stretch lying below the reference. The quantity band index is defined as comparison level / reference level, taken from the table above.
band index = 0.99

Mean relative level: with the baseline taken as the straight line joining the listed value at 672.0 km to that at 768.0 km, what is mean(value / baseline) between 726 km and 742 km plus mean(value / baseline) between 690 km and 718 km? 2.32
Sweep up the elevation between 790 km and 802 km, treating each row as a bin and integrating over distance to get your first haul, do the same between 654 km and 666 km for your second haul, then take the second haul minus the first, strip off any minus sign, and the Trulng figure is 44.2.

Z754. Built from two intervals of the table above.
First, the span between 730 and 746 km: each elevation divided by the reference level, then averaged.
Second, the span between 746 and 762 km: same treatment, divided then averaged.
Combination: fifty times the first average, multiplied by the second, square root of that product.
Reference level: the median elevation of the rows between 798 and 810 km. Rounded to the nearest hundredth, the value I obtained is 6.14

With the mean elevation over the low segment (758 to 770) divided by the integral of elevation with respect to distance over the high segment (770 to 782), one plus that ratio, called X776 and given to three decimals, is 1.082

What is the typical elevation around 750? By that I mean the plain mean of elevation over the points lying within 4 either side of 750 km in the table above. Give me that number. 6.8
